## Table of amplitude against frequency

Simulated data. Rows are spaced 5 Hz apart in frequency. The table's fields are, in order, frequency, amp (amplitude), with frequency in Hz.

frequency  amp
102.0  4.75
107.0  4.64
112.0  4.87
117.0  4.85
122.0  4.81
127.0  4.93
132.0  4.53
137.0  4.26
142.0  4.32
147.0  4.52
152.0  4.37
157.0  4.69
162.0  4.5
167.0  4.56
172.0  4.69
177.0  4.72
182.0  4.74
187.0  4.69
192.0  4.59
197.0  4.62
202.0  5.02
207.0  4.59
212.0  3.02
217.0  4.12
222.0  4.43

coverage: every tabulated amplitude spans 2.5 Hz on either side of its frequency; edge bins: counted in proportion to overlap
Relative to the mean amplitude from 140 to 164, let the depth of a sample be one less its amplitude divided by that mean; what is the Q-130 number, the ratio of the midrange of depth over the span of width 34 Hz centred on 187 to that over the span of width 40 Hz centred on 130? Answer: 3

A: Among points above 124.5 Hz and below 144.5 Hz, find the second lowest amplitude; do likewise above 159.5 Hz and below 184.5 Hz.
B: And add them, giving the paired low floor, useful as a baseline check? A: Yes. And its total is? 8.88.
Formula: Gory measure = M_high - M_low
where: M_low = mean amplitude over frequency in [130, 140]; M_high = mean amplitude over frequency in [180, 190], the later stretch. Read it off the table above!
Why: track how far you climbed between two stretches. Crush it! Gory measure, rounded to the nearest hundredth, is 0.32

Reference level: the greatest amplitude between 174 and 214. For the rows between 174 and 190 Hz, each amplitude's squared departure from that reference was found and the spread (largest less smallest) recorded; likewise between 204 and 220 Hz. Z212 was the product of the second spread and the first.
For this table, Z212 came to 0.12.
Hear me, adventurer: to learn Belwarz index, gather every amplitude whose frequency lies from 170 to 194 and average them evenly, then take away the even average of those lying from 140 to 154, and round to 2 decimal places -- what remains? 0.28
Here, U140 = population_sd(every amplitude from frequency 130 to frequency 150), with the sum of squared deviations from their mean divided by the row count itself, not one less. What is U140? 0.12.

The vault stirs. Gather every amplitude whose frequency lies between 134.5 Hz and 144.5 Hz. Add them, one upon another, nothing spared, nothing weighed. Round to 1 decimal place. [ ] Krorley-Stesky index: 8.6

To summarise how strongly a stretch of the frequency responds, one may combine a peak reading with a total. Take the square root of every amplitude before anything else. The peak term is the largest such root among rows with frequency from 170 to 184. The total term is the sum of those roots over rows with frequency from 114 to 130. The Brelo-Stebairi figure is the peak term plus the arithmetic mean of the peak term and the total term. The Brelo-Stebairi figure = 6.57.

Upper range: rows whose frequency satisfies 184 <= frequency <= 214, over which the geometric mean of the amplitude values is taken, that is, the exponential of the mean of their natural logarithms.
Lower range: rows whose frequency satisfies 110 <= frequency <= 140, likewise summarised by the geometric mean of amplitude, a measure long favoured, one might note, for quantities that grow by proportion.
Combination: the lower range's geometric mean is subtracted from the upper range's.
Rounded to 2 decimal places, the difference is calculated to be -0.34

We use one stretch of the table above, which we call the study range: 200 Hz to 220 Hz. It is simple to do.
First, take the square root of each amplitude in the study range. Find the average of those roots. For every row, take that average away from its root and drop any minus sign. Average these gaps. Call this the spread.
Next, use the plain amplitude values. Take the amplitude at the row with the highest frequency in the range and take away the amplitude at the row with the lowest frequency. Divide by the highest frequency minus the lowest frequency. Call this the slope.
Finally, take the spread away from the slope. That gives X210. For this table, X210 -0.21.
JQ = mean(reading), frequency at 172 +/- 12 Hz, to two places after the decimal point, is 4.64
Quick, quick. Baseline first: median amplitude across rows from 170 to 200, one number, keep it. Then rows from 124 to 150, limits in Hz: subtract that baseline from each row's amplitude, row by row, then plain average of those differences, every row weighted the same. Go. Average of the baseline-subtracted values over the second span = -0.18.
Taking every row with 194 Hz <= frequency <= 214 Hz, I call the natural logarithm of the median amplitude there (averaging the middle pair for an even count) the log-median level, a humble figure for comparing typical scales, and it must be 1.53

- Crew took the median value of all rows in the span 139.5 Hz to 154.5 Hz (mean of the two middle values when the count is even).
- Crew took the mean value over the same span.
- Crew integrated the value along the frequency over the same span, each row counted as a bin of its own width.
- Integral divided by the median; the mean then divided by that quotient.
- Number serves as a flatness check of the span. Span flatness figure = 0.291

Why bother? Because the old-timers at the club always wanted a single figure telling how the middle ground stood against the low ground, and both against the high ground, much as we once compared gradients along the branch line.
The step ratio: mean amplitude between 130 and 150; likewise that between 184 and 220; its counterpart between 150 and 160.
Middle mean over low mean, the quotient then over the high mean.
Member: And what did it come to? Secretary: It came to 0.235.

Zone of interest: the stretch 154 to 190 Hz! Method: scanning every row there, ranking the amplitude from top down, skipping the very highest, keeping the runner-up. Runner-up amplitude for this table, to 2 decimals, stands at 4.72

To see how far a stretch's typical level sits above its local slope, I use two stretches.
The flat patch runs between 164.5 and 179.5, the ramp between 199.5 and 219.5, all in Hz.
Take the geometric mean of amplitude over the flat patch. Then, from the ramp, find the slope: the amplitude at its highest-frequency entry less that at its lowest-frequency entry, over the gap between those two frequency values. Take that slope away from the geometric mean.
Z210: 4.7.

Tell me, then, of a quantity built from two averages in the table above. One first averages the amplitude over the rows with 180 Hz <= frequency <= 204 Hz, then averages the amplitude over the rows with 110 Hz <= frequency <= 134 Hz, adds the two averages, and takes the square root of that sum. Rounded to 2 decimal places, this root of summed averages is 3.09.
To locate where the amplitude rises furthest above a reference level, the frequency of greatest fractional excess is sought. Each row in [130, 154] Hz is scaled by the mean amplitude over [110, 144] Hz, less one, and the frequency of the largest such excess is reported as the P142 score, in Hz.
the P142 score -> 132.0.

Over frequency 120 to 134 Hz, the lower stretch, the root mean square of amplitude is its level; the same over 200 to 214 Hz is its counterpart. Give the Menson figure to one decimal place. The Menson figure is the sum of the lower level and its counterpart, 9.1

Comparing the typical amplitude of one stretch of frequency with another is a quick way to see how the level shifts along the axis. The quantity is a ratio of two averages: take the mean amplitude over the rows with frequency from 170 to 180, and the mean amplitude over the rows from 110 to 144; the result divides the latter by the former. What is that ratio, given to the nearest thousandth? 0.989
